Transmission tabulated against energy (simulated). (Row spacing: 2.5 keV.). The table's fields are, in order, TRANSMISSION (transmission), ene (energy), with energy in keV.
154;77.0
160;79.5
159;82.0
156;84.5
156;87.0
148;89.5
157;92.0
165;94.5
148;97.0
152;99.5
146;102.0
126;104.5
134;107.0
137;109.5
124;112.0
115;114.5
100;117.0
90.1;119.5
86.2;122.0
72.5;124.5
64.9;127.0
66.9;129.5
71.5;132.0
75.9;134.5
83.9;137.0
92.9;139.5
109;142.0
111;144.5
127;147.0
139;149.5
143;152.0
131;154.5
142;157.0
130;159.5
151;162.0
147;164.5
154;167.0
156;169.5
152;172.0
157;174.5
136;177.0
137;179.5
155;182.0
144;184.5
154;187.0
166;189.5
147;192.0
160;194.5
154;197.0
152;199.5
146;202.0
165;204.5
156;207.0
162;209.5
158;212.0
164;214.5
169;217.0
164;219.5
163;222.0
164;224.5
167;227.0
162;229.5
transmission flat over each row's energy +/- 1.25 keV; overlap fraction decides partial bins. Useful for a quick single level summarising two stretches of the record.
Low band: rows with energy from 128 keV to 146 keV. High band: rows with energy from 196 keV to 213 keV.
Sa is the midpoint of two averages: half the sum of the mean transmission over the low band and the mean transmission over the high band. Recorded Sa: 122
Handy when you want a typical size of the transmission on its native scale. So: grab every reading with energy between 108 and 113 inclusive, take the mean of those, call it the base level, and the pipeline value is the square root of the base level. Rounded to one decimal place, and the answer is 11.4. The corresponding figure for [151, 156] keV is 11.7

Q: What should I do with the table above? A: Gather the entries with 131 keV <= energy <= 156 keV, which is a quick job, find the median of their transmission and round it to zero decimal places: 110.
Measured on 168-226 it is 156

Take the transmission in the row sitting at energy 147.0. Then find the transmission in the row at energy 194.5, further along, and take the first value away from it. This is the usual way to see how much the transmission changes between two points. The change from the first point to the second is 33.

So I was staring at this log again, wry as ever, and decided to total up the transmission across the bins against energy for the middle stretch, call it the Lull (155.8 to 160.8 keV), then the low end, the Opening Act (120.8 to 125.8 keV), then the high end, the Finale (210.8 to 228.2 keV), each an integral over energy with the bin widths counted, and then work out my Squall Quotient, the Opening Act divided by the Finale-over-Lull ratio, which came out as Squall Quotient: 94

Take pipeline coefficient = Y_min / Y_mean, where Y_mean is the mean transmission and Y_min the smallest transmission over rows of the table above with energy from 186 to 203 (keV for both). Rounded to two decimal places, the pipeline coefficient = 0.95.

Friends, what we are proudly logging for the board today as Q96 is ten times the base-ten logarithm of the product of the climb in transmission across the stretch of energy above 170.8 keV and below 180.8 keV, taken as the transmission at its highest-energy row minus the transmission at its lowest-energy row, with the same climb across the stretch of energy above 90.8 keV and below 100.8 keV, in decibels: 18.8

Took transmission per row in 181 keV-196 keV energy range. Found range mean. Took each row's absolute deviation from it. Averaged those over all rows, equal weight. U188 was 6.0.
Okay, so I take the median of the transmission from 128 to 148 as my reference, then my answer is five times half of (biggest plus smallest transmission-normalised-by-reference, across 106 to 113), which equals 7.4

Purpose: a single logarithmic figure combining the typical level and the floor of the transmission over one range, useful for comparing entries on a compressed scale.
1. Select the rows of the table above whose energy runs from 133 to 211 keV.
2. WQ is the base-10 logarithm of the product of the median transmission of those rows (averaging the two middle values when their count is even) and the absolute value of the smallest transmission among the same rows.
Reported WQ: 4.05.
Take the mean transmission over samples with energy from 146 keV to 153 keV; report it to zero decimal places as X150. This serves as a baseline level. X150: 136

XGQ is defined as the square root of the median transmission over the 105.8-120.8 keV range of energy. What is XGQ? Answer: 10.9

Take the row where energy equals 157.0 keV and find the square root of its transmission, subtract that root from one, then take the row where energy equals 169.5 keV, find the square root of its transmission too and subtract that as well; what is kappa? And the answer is -23.4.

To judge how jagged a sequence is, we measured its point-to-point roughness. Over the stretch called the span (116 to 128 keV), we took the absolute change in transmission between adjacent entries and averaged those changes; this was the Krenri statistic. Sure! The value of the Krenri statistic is 8.8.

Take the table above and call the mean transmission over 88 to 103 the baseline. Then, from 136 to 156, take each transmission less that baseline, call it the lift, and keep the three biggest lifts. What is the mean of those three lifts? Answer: -15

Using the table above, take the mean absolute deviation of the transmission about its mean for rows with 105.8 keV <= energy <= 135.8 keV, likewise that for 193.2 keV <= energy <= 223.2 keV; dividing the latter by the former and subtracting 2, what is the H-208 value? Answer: -1.77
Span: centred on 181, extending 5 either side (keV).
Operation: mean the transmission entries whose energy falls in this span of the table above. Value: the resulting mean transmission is 143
